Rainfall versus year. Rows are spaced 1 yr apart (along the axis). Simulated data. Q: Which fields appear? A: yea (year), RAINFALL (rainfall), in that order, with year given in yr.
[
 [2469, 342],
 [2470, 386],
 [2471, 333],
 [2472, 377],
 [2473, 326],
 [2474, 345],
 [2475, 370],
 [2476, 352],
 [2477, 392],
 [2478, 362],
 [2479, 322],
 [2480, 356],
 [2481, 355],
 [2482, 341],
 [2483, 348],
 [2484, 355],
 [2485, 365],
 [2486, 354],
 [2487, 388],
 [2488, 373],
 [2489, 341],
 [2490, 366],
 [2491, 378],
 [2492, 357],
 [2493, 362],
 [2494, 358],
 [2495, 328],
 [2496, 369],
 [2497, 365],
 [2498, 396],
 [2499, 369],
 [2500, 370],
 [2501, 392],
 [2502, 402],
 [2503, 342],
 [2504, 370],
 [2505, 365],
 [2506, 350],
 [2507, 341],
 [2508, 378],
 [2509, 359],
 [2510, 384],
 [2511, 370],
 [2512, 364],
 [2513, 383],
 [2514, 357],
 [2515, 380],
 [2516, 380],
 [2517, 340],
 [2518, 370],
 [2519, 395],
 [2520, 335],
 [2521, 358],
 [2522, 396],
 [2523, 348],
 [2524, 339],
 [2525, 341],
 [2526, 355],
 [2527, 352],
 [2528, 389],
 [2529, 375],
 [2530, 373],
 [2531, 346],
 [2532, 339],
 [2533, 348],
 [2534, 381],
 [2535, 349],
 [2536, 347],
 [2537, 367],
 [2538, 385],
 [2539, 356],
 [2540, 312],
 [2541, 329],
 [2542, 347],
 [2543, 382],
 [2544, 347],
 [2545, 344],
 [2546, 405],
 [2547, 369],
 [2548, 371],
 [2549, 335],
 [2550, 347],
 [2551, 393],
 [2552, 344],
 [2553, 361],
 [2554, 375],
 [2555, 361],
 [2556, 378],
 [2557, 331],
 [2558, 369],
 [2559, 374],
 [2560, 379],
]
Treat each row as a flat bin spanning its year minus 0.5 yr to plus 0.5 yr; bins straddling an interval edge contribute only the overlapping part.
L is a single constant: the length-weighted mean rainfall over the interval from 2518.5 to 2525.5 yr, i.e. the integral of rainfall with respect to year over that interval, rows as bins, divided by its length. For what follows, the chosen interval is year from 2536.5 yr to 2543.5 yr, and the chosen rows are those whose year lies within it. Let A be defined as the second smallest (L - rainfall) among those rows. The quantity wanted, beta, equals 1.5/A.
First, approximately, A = -23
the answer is -0.065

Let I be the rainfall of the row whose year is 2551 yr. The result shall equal 393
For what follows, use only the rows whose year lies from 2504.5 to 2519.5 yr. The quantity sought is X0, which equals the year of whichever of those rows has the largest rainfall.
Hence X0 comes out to 2519 yr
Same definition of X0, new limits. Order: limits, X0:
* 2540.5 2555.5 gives 2546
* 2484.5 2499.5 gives 2498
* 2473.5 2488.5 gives 2477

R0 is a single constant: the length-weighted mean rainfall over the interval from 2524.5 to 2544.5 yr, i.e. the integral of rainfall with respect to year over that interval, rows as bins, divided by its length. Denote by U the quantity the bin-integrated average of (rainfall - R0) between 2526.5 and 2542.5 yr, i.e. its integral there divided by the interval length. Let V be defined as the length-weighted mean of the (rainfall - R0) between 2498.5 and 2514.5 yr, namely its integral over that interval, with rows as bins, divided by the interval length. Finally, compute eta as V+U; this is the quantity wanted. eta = 12.4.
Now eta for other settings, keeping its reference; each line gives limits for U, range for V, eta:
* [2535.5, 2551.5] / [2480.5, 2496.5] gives 5.1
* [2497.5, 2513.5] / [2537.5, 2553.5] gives 16.9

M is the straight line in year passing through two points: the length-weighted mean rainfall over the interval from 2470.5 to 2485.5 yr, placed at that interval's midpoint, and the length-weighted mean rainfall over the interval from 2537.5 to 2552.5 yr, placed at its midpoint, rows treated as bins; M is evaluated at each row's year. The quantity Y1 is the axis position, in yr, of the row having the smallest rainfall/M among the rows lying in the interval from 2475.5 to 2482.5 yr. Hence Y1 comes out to 2479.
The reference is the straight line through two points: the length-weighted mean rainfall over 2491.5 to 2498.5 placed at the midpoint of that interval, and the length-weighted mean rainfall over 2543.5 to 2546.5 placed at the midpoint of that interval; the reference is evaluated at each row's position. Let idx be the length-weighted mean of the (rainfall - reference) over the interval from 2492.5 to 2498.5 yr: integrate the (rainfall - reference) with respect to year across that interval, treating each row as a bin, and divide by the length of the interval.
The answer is 1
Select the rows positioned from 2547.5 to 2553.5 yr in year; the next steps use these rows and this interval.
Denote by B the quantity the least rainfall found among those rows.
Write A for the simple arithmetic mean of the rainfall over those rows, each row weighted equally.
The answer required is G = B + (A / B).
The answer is 336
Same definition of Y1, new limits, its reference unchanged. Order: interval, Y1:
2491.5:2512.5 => 2495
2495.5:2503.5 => 2503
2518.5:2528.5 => 2520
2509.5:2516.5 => 2514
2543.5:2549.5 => 2549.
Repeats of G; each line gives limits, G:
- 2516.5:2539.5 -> 336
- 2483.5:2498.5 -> 329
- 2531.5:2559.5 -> 313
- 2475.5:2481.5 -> 323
